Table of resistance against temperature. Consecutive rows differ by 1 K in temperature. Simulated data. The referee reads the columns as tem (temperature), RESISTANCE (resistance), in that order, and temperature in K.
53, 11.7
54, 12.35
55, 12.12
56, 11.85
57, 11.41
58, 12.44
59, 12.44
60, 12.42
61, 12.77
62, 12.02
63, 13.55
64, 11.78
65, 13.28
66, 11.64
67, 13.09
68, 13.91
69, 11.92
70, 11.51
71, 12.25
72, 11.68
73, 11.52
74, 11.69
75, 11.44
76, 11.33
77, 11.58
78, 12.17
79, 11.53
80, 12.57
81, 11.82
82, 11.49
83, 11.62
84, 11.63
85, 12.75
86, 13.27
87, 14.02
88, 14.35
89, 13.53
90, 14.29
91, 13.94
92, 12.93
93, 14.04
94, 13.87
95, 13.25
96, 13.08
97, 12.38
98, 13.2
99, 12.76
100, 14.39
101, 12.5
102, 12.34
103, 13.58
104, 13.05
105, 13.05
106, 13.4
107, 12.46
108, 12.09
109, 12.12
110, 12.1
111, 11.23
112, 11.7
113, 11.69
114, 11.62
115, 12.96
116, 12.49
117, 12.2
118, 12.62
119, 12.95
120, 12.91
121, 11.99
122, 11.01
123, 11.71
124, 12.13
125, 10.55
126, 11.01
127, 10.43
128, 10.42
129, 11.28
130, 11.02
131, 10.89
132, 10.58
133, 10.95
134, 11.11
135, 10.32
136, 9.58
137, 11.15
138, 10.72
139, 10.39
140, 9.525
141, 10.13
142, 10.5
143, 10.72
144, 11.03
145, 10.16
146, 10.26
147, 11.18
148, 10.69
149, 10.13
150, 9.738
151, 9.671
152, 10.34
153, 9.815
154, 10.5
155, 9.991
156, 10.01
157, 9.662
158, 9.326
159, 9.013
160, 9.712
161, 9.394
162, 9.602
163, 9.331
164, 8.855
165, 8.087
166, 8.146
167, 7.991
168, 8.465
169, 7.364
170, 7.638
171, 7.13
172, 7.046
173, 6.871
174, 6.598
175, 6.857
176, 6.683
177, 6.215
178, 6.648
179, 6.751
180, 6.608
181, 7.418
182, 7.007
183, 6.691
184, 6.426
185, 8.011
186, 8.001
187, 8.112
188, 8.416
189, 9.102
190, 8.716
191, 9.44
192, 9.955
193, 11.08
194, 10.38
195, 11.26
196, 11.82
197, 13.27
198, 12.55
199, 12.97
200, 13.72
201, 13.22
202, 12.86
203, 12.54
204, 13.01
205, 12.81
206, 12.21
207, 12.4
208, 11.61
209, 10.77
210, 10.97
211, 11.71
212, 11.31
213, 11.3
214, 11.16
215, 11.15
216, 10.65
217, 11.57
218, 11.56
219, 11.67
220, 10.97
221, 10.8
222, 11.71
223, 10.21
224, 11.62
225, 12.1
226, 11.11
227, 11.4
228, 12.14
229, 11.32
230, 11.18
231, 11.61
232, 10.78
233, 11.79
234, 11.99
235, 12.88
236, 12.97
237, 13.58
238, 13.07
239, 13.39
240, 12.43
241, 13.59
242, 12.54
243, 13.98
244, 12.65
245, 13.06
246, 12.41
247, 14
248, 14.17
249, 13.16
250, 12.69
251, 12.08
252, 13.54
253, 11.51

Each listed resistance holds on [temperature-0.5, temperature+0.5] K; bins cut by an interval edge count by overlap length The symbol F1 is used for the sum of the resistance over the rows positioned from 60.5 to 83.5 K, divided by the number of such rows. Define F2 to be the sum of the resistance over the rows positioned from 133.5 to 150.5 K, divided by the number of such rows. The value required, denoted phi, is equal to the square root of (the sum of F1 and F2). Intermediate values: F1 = 12.1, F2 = 10.4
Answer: 4.75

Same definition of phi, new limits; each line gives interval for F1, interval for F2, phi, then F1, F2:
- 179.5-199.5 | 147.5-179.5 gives 4.23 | 9.4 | 8.6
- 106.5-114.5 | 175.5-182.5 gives 4.32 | 11.9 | 6.8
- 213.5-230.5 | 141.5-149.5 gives 4.68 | 11.3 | 10.6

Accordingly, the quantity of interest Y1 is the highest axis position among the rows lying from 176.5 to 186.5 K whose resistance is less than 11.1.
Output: 186 K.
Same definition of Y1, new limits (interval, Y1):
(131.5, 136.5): 136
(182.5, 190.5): 190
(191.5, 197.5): 194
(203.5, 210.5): 210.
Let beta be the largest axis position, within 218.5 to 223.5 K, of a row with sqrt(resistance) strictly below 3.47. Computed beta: 223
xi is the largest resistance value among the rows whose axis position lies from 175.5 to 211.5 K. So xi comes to 13.72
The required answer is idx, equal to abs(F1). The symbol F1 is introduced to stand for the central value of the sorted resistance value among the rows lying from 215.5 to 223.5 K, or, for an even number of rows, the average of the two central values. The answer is 11.3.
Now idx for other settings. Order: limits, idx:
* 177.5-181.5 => 6.7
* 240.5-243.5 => 13.6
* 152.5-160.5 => 9.8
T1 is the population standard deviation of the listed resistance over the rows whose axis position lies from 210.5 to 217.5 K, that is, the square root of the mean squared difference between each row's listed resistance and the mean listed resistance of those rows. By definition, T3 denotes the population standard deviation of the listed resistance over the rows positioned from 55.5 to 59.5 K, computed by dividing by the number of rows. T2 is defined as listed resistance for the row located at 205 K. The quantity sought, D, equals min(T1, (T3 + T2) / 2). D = 0.32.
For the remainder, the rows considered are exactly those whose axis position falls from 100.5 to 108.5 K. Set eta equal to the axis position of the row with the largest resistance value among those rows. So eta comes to 103 K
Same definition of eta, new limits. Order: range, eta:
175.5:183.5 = 181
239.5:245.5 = 243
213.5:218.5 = 217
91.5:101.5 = 100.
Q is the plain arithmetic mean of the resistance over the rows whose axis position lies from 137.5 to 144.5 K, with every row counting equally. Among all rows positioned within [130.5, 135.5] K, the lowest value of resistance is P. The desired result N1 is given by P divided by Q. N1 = 0.99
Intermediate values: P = 10.32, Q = 10.4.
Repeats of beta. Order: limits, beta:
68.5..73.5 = 73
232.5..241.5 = 234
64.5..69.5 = 69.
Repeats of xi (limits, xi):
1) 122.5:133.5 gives 12.13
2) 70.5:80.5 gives 12.57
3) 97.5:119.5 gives 14.39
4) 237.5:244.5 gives 13.98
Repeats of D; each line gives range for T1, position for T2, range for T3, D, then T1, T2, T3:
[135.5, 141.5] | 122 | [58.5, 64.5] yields 0.58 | 0.58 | 11.01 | 0.57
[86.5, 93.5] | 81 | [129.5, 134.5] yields 0.46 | 0.46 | 11.82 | 0.18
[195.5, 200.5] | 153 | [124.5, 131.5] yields 0.65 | 0.65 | 9.815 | 0.31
